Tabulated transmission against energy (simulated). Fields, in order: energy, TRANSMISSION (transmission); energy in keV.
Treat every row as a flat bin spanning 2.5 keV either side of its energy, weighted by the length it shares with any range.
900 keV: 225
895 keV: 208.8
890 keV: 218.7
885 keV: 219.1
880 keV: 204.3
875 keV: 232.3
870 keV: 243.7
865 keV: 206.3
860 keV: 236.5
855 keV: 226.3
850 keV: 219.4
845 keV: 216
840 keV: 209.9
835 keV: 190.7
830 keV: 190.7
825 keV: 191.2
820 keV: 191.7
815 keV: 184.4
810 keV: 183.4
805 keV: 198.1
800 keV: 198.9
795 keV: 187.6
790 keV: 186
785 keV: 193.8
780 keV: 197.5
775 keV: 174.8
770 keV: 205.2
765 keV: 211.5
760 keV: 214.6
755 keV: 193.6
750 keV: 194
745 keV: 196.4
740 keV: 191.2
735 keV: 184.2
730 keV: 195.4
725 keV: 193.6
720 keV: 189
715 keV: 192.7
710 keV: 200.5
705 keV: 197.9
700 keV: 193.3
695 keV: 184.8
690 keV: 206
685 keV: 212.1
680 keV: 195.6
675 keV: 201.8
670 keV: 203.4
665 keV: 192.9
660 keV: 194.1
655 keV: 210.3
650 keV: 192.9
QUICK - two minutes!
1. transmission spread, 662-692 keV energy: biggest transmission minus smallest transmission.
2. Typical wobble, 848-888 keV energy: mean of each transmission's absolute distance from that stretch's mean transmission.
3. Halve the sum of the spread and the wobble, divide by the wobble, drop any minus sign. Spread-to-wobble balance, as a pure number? 1.4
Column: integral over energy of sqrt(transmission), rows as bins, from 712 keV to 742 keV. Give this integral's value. 415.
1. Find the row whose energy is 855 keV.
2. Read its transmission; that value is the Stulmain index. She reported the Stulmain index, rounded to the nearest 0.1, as 226.3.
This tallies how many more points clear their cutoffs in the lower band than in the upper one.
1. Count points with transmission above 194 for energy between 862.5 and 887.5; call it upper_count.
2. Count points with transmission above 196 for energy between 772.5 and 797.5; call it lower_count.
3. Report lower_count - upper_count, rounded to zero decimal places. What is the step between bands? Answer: -4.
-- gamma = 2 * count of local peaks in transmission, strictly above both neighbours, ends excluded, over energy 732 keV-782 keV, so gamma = 4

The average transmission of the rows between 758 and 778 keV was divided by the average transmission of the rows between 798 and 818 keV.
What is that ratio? 1.05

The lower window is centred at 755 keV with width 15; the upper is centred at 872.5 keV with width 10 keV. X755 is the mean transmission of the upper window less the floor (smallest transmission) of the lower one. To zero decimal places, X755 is 44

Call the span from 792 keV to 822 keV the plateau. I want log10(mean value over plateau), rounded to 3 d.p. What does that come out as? 2.280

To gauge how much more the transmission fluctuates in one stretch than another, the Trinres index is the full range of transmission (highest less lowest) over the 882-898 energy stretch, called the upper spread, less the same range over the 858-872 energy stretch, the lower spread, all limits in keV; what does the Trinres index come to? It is -27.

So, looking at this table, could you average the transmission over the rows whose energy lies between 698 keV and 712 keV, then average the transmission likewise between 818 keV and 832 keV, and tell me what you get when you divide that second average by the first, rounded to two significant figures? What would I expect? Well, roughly 0.97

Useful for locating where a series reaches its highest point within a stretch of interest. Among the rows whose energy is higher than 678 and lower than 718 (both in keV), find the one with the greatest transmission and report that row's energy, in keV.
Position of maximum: 685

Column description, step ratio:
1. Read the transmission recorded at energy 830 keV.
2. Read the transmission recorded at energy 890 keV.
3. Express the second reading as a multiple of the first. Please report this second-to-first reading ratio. 1.15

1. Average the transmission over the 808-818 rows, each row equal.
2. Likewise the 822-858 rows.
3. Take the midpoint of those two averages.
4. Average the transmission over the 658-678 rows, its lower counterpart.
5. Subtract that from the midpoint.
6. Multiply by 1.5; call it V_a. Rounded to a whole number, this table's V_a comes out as -4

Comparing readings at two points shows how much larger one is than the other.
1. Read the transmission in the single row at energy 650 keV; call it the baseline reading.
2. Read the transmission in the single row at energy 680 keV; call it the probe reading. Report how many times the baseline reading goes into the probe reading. 1.014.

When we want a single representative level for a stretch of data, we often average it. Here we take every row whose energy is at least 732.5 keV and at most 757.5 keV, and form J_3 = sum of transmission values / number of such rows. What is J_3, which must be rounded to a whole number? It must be 192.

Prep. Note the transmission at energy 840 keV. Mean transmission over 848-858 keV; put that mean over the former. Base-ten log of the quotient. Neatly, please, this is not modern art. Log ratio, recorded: 0.03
